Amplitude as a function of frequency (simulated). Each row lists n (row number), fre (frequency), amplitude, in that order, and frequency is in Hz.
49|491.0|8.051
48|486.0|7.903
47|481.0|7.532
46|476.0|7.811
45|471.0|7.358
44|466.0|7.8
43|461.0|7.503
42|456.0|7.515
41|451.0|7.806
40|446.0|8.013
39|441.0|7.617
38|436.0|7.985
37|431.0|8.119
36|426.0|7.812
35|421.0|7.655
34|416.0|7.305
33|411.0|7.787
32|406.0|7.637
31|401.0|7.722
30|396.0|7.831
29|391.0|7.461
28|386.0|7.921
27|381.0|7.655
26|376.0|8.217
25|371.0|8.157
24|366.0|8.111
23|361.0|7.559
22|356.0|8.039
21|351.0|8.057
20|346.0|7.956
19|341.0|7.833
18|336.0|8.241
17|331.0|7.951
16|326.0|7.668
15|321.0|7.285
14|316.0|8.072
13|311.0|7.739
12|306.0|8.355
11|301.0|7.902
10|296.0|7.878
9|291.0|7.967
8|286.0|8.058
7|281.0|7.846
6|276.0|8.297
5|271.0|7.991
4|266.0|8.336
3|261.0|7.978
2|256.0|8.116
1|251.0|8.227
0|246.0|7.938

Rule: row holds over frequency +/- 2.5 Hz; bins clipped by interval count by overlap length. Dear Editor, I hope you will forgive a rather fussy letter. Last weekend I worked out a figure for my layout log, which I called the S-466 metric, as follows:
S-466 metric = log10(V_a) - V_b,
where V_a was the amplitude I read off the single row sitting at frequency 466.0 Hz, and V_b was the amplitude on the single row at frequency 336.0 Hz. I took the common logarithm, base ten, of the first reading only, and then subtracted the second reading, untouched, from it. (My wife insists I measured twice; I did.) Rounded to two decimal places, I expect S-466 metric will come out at -7.35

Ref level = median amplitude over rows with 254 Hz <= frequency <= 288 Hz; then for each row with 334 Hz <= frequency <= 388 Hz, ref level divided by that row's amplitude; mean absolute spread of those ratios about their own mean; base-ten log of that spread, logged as -1.650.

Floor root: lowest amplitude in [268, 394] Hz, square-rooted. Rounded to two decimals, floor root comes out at 2.70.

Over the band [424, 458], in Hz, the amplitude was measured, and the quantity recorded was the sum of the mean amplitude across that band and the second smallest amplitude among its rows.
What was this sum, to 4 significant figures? 15.46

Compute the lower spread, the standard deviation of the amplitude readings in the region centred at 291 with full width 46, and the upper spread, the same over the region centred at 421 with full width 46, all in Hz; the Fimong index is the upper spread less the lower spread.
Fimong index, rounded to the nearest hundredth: 0.03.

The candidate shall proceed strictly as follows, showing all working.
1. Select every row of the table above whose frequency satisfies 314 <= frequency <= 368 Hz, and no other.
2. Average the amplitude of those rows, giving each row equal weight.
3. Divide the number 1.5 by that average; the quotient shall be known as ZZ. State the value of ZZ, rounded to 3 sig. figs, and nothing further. 0.190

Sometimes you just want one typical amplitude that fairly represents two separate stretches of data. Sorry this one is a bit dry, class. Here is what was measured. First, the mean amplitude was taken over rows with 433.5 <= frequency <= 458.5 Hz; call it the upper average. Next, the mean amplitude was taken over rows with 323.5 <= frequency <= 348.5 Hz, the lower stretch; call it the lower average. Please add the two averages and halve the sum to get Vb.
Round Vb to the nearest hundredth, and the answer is 7.86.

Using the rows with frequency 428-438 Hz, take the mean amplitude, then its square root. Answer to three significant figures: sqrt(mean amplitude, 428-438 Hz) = 2.84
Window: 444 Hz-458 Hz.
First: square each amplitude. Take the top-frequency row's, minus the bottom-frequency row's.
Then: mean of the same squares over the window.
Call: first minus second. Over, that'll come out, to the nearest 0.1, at -68.3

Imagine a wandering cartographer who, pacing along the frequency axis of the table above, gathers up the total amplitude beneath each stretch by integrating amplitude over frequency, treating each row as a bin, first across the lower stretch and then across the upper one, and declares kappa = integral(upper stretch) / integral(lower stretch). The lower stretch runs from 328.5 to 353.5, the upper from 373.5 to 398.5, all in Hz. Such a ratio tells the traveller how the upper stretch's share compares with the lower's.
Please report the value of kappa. 0.976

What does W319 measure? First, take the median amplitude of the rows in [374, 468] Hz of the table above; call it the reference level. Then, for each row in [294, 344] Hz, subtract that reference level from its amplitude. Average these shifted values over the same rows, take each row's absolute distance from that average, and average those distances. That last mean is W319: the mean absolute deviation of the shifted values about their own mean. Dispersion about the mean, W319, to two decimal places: 0.21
